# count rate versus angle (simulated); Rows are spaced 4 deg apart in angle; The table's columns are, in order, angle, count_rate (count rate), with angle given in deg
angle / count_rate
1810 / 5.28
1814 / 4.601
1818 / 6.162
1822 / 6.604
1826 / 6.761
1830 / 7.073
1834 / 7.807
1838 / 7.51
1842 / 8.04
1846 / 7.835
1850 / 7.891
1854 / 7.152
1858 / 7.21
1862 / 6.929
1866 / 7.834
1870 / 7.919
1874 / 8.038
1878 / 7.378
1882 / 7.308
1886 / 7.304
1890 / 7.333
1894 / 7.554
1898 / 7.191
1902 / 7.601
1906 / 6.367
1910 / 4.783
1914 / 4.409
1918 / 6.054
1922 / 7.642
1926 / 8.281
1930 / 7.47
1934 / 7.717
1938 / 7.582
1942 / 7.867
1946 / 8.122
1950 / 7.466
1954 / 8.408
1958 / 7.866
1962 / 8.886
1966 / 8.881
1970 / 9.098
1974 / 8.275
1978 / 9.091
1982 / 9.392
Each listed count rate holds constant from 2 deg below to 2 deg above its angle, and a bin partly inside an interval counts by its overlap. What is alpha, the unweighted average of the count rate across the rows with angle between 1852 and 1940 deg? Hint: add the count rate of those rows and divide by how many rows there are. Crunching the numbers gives 7.1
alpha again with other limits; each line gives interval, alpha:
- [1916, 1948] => 7.6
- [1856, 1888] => 7.5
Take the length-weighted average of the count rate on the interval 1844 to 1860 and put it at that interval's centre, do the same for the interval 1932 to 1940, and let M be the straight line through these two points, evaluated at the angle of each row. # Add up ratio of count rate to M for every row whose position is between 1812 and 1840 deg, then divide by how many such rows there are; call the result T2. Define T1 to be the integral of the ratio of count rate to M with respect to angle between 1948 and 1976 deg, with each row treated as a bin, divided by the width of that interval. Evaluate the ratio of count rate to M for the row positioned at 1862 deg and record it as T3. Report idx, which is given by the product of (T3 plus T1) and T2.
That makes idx 1.79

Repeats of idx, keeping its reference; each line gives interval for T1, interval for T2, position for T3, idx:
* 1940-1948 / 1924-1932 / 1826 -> 2.01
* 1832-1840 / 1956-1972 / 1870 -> 2.34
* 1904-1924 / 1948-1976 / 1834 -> 1.98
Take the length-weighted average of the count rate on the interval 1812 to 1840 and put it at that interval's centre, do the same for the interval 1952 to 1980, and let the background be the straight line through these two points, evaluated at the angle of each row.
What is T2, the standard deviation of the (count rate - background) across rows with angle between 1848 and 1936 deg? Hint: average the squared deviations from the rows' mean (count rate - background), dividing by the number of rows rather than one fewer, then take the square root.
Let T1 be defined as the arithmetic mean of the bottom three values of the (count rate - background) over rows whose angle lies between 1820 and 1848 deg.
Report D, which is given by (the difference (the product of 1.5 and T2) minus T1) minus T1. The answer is 1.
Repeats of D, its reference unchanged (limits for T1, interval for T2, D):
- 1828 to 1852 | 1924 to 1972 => -1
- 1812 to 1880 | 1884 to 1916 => 4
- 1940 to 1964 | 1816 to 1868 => 2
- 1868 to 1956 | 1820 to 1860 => 6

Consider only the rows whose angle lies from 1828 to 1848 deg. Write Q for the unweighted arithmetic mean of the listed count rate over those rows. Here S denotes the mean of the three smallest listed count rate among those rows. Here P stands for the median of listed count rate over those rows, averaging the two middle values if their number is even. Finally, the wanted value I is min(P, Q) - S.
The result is 0.19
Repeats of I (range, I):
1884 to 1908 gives 0.27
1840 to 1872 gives 0.50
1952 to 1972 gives 0.24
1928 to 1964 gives 0.36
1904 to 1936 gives 1.51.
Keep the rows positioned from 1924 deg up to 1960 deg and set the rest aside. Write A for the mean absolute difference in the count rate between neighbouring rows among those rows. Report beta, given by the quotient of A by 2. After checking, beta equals 0.24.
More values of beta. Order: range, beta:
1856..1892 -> 0.13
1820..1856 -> 0.19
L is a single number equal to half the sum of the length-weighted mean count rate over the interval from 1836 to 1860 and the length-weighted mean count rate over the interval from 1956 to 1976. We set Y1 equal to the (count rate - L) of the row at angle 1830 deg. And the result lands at -1.03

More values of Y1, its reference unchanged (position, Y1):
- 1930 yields -0.63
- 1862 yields -1.17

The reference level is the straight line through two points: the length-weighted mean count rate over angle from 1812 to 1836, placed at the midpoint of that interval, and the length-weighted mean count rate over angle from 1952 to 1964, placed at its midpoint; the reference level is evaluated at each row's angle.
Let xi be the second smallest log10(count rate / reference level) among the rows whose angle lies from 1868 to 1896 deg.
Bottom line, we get -0.004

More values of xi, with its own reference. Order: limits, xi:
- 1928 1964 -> -0.029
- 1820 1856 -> 0.014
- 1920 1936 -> -0.018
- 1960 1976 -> 0.019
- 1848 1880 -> 0.007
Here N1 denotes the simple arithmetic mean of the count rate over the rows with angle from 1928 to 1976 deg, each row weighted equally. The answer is 8.1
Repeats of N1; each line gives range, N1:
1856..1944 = 7.2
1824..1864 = 7.4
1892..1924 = 6.5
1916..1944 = 7.5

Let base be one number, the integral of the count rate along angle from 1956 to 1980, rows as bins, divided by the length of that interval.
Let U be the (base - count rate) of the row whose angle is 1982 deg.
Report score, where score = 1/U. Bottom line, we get -1.4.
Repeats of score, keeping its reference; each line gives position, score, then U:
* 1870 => 1.3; 0.8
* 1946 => 1.8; 0.6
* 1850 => 1.3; 0.8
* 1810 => 0.3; 3.4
